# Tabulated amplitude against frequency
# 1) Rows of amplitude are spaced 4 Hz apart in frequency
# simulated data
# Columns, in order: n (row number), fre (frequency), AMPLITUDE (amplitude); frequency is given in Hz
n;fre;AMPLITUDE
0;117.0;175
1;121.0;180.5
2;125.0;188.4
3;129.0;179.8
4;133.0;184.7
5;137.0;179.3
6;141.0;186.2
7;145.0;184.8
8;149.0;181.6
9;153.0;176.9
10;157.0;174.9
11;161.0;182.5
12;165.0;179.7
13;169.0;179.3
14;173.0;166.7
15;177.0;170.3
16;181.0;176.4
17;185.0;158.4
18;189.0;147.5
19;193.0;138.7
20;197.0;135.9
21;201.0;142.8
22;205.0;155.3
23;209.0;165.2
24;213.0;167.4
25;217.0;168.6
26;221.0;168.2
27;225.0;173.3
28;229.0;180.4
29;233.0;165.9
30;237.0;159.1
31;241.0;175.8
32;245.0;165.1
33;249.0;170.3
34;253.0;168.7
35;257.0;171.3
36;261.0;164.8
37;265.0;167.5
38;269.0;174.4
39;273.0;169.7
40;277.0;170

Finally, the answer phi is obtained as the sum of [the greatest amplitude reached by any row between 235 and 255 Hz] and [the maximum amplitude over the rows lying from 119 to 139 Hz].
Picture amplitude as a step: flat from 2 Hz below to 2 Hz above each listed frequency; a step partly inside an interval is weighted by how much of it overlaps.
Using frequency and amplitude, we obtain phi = 364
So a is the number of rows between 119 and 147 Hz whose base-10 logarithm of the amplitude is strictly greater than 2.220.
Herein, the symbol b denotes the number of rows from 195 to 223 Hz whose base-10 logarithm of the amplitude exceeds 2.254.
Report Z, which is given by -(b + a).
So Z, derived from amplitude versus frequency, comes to -7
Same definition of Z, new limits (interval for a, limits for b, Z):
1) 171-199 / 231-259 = -3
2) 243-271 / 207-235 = -6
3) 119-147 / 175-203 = -7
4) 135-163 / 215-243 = -8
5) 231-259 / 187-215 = -4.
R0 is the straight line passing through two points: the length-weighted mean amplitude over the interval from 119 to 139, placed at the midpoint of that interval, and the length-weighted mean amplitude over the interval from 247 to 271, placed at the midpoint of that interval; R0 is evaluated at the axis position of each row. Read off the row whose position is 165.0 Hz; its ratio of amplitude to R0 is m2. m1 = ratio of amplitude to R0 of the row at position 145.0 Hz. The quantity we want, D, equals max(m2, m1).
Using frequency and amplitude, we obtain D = 1.02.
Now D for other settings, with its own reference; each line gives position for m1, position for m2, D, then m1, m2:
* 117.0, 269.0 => 1.04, 0.95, 1.04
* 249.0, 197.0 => 1.00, 1.00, 0.77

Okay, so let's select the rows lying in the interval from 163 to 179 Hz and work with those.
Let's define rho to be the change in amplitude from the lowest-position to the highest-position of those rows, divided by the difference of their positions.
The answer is -0.8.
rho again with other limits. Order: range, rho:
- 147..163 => 0.1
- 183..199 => -1.9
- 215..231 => 1.0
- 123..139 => -0.8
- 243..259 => 0.5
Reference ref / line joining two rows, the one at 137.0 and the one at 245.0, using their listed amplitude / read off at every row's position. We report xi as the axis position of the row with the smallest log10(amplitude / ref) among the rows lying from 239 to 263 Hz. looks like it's 245.0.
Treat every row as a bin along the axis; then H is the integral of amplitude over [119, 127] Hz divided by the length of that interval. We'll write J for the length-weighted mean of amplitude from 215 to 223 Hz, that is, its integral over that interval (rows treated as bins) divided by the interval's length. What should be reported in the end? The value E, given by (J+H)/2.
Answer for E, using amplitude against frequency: 176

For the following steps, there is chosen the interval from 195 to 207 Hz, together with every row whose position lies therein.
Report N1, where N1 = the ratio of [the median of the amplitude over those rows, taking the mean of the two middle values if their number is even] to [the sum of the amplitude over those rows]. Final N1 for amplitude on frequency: 0.33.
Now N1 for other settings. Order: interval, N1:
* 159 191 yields 0.13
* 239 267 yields 0.14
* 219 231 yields 0.33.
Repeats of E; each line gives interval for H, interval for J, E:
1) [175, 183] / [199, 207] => 161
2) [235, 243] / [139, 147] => 176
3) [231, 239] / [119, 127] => 173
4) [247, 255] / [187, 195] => 156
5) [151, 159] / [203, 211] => 168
